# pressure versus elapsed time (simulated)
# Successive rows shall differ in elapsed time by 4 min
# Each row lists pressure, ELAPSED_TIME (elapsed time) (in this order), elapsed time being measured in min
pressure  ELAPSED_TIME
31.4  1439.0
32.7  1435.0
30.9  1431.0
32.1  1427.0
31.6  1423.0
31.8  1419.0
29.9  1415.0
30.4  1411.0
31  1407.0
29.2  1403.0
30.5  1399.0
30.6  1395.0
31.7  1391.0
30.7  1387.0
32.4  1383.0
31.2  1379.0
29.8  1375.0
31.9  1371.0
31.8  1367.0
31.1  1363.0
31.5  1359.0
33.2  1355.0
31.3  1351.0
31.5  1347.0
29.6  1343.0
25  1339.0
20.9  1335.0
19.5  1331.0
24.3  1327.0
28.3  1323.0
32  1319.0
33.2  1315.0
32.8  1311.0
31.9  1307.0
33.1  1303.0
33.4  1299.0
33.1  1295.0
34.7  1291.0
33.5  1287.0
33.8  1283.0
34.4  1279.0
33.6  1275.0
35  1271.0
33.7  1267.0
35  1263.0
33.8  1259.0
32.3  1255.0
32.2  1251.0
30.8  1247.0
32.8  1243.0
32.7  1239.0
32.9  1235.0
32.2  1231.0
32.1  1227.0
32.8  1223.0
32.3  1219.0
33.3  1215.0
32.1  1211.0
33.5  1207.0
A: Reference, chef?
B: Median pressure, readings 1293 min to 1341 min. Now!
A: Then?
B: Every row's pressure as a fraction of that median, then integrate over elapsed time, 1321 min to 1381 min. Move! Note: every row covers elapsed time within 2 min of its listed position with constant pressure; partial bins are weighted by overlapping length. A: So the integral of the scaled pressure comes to 53.9 min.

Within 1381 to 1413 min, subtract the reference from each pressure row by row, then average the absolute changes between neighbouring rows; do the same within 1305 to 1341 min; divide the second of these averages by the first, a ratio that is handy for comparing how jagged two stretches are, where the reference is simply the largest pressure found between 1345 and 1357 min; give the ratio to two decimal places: 2.36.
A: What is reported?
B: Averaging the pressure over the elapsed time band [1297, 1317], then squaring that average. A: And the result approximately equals 1081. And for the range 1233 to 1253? 1042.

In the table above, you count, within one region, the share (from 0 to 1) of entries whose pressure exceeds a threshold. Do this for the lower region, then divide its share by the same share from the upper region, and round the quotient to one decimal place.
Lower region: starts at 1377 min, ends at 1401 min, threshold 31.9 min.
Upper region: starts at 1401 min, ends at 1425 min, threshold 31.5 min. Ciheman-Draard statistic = 0.5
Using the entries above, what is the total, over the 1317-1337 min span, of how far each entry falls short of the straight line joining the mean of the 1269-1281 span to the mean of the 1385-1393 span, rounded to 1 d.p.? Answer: 39.5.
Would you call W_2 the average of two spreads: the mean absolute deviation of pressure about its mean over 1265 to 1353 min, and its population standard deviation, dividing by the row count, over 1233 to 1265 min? 2.3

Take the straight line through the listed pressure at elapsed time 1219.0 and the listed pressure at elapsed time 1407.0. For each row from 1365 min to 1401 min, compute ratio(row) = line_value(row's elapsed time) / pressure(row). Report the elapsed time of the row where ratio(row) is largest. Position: 1375.0 min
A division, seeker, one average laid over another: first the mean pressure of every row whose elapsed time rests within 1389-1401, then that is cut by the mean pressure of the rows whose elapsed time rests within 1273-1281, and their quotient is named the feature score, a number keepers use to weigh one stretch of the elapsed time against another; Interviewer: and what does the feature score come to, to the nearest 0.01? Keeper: 0.91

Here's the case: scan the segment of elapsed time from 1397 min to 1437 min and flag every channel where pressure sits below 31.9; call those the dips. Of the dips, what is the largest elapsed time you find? 1431.0 min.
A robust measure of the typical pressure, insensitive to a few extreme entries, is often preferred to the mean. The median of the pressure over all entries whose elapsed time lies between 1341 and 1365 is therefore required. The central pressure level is 31.4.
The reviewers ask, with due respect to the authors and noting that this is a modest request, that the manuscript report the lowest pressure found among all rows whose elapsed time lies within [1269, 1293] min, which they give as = 33.5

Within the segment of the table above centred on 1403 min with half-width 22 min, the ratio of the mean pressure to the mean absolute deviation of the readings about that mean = 42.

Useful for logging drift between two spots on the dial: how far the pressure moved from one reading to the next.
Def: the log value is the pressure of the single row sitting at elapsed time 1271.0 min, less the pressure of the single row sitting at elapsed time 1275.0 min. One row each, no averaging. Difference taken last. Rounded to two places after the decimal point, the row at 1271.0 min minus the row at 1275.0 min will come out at 1.40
